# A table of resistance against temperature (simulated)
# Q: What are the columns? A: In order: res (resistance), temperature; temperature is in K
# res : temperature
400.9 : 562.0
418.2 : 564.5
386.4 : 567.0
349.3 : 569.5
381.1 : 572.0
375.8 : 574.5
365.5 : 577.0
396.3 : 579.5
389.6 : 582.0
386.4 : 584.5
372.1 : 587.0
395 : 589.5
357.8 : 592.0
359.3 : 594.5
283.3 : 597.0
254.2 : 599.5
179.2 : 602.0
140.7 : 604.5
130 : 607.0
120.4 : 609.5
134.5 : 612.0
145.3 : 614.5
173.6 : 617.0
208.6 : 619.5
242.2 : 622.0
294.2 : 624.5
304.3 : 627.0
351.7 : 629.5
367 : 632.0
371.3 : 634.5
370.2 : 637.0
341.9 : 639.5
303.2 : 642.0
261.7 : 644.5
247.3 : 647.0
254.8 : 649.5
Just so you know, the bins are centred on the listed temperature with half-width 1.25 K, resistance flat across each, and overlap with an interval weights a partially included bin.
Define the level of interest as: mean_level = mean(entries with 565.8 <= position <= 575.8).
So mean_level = 373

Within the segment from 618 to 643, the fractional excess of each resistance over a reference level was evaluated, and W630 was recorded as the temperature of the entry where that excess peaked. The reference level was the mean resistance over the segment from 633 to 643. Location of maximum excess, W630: 634.5 K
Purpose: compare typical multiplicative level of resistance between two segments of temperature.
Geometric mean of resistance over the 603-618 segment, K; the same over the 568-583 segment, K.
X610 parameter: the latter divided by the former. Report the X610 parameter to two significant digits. 2.7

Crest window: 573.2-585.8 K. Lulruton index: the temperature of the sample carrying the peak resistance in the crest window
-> 579.5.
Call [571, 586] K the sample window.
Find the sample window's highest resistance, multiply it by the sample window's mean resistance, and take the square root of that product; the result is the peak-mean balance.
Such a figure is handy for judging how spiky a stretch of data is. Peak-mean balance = 389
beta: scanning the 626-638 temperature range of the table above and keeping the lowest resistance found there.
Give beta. 304.3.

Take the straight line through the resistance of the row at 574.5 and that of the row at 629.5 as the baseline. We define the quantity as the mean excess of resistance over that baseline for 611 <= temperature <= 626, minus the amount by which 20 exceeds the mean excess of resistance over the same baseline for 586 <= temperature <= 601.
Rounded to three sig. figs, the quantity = -208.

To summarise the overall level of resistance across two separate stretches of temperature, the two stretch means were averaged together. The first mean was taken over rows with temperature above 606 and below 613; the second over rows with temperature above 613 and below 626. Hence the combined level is 171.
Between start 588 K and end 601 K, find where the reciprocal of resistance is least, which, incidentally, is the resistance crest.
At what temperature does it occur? 589.5 K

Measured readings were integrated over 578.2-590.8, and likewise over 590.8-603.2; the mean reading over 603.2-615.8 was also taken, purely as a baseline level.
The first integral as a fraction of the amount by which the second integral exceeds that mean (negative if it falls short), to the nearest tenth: 1.4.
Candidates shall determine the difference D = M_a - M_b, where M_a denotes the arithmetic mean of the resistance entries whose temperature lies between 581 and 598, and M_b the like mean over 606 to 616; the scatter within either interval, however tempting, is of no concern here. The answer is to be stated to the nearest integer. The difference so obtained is 231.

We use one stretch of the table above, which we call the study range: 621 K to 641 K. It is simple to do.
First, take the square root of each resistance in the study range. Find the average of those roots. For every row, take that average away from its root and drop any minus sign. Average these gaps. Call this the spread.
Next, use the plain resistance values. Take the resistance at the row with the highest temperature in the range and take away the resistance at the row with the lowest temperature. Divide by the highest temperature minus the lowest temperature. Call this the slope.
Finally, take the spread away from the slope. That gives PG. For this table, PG 4.6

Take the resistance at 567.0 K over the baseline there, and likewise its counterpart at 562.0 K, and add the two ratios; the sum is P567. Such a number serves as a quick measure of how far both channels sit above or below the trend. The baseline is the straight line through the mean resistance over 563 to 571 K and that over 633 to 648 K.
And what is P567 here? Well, 2.03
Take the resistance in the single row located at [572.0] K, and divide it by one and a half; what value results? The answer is 254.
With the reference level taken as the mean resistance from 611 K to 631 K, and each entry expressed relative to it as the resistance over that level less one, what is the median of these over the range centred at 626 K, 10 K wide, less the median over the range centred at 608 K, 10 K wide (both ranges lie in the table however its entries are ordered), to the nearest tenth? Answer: 0.7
